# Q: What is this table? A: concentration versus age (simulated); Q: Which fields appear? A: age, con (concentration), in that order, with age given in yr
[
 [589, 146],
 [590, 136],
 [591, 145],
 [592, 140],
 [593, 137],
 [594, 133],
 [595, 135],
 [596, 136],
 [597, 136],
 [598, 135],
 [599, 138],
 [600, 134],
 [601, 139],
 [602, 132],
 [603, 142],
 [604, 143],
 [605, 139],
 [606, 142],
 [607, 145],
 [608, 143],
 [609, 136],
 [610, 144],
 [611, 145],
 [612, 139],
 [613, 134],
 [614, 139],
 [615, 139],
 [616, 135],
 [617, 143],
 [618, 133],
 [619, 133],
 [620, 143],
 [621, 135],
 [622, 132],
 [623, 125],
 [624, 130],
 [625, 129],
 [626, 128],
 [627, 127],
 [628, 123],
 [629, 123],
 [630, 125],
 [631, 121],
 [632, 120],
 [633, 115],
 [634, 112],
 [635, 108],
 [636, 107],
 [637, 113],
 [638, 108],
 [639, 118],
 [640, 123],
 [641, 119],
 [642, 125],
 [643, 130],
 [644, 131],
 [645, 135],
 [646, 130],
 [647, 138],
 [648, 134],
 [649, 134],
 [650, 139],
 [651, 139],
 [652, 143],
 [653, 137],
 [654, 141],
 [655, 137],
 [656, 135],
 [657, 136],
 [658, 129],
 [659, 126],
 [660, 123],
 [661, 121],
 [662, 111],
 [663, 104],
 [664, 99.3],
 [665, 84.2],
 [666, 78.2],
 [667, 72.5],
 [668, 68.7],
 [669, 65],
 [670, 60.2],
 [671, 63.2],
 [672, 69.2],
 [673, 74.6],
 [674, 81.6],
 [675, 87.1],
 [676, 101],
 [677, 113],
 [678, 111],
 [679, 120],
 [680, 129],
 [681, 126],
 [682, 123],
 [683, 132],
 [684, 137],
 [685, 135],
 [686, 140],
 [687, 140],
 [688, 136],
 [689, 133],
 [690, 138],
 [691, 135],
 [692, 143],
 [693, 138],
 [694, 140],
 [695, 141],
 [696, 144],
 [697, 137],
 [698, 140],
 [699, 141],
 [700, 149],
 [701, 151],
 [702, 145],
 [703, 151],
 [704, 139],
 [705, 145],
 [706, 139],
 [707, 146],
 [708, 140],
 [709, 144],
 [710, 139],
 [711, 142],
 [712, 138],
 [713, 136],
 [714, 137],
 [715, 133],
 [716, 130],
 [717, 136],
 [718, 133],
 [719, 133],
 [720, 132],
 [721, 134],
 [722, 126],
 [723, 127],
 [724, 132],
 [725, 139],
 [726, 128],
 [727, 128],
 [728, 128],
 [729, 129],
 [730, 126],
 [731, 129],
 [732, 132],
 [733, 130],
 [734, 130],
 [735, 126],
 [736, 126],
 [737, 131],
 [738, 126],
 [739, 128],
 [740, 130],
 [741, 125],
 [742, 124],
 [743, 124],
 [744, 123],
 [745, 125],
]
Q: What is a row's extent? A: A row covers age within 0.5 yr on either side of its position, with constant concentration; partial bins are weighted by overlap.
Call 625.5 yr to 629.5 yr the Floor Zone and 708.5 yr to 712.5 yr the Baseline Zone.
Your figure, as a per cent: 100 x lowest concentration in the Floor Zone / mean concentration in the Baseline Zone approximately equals 87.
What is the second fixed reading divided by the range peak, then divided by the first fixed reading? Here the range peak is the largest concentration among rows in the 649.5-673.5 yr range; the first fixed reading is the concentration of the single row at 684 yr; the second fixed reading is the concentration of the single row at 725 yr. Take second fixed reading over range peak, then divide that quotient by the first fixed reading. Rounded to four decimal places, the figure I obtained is 0.0071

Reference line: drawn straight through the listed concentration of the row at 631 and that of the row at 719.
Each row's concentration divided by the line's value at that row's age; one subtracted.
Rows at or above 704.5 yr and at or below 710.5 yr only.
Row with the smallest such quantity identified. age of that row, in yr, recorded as 710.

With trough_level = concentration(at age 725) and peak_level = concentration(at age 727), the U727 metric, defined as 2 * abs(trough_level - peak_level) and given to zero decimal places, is 22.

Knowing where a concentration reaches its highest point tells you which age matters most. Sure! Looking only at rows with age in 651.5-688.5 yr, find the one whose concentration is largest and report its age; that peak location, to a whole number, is 652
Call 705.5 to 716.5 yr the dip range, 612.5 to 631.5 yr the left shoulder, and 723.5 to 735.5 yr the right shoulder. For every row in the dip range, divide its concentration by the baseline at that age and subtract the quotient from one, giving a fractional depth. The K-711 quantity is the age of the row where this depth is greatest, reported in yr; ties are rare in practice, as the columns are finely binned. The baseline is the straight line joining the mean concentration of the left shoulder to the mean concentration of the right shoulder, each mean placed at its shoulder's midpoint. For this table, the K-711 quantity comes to 716 yr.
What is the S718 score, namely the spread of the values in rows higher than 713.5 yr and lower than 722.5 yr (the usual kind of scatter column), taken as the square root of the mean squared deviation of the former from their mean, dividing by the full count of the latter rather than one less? 3.1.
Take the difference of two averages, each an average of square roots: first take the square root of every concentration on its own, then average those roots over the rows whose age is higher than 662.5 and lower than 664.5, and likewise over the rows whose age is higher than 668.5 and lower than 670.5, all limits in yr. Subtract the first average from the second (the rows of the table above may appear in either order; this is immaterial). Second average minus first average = -2.2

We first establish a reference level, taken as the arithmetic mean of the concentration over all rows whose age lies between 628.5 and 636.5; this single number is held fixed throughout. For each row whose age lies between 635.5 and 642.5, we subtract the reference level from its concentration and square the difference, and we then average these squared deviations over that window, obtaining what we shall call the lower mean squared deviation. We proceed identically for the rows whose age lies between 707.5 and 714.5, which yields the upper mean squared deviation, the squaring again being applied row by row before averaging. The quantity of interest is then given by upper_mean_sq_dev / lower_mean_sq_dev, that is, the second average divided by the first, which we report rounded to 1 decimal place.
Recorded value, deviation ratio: 12.7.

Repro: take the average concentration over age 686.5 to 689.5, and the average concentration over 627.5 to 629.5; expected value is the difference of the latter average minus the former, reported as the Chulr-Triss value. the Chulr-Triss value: -13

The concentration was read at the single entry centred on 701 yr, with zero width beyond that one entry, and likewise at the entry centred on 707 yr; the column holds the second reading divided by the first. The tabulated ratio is 1.0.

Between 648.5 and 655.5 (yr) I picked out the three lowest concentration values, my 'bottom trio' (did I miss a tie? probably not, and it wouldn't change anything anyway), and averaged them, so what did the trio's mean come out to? 136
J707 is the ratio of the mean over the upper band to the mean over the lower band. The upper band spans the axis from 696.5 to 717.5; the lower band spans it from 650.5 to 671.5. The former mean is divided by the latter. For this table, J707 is 1.30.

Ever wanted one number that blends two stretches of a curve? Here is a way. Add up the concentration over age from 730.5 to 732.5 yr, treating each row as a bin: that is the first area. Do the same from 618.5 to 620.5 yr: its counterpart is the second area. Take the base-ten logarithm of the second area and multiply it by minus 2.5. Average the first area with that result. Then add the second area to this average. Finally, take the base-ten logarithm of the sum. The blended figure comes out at 2.61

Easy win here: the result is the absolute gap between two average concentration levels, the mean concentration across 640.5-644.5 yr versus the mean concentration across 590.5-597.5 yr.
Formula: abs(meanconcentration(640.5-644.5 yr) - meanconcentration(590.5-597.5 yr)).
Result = 11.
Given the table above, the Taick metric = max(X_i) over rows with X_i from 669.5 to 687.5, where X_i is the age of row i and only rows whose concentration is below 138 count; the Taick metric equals 685 yr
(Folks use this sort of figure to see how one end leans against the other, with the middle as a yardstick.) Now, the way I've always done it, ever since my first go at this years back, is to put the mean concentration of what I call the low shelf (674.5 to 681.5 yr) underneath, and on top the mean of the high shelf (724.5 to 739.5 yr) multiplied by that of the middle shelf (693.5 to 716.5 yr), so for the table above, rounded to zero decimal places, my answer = 162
